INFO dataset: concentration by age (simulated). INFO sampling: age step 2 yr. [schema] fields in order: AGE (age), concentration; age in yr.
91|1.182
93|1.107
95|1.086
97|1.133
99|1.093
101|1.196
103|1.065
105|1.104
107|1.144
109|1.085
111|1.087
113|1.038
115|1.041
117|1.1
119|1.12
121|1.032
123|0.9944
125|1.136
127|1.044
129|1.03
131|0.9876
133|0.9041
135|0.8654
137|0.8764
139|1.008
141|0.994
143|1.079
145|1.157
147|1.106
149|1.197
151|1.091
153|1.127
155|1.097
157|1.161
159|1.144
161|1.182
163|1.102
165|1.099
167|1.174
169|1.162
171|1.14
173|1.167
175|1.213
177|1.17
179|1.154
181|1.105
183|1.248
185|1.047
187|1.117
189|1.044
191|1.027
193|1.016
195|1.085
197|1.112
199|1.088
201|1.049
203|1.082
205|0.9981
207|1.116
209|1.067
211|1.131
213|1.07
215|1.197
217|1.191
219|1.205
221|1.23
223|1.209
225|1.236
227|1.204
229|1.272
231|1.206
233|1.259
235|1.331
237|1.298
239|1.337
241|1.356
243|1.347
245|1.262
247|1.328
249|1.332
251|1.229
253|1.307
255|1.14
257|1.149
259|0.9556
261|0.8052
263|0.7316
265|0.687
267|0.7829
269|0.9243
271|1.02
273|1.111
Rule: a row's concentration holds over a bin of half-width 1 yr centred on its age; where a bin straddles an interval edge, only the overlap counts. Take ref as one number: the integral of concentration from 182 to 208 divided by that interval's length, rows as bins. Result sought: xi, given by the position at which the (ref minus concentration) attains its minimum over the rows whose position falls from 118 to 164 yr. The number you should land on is 149 yr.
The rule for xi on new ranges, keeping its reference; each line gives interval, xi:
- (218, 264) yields 241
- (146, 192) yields 183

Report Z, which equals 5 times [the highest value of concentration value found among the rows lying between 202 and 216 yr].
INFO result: 6.0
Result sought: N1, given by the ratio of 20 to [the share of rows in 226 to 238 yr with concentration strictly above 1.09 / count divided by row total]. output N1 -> 20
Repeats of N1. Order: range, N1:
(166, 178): 20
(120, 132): 120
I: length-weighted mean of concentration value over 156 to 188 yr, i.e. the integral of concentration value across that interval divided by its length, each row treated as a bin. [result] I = 1.149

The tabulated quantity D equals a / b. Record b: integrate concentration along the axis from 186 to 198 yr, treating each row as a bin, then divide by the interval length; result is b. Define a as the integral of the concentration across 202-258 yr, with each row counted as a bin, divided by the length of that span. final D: 1.14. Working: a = 1.22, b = 1.07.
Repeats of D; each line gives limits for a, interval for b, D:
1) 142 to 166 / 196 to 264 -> 0.96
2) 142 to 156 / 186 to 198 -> 1.05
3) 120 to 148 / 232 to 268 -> 0.89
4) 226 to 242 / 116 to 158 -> 1.22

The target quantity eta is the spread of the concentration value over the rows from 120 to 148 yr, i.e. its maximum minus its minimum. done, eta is 0.292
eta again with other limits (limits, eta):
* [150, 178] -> 0.122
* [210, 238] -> 0.261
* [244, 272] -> 0.645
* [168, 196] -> 0.232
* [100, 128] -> 0.202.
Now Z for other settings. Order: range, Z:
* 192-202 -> 5.6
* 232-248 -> 6.8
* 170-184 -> 6.2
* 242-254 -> 6.7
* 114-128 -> 5.7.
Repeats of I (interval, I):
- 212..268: 1.166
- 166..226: 1.128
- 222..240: 1.261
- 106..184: 1.091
